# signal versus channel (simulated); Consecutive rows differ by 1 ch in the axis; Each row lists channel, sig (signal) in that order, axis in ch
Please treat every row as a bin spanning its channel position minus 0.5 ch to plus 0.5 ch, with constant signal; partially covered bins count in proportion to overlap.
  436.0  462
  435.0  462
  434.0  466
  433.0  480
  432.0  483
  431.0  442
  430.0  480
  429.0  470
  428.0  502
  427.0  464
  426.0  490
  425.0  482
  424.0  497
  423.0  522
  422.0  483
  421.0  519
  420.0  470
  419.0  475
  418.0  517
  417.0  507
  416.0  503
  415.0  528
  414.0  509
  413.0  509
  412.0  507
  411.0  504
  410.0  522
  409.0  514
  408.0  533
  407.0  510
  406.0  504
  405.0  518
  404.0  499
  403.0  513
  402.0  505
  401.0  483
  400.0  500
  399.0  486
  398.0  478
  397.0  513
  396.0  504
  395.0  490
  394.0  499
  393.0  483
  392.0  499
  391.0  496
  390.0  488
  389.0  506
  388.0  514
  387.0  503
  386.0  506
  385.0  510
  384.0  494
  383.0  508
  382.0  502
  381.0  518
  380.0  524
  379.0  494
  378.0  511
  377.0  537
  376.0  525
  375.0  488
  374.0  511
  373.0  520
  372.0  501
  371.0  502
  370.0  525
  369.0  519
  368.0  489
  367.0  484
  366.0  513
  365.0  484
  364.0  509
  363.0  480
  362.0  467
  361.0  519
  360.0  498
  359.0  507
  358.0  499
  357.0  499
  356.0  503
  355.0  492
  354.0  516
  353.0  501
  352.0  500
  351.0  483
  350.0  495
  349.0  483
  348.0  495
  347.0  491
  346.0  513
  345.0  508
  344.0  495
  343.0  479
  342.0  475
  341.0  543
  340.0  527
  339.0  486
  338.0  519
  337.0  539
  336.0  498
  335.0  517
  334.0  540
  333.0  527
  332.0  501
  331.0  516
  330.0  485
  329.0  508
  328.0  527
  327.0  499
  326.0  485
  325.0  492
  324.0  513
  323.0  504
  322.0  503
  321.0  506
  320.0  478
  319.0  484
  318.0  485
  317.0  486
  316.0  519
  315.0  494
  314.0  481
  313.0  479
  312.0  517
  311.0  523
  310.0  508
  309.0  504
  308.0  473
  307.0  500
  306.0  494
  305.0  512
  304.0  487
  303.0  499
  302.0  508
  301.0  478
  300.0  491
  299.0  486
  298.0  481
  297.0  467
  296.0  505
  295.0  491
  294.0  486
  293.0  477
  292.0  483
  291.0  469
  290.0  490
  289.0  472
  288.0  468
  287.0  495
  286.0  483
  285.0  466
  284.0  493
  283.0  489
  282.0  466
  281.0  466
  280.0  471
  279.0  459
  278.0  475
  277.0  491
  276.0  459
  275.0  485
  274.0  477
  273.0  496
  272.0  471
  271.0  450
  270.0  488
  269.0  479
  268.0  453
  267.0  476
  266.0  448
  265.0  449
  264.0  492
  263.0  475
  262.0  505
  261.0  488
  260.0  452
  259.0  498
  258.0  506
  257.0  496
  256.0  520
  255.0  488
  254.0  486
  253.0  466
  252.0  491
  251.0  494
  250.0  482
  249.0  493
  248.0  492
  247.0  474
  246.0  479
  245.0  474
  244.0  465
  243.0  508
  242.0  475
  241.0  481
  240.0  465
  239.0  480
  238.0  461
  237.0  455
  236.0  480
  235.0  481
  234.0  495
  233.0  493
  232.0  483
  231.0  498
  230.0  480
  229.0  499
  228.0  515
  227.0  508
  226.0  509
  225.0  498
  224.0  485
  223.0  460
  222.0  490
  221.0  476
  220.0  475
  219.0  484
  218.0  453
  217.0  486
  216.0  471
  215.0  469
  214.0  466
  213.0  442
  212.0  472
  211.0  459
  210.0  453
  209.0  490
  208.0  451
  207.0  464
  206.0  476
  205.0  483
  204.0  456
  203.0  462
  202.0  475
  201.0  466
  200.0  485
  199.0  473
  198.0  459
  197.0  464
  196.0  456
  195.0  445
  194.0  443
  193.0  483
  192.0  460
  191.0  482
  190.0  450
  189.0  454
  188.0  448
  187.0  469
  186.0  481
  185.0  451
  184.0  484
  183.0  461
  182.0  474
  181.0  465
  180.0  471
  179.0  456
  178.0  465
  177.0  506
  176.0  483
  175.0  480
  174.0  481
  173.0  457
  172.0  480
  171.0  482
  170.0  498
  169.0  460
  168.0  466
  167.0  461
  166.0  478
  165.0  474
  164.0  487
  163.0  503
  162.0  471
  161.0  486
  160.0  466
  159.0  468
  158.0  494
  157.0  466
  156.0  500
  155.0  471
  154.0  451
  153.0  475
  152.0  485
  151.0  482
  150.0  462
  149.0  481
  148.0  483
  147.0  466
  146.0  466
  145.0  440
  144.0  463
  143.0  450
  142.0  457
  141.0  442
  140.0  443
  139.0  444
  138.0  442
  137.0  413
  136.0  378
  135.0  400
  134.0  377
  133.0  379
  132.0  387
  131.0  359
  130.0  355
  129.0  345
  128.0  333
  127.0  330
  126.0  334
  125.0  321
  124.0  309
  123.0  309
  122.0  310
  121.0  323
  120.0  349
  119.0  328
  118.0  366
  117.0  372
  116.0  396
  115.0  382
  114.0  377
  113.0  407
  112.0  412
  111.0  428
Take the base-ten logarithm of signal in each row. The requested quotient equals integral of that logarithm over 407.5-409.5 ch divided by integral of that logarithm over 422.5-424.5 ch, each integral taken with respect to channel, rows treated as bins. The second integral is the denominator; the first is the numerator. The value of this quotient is 1.00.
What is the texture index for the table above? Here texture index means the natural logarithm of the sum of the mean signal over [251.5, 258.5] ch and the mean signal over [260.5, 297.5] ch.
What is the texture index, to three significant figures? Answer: 6.88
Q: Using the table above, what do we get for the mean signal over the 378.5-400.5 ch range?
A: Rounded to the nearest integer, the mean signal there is 501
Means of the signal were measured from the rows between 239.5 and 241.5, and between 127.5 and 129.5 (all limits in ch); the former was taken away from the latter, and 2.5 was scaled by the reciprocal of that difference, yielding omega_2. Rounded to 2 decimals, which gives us -0.02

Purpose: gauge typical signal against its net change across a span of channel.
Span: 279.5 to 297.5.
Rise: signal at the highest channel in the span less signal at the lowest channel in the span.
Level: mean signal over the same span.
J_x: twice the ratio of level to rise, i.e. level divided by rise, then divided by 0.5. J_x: -240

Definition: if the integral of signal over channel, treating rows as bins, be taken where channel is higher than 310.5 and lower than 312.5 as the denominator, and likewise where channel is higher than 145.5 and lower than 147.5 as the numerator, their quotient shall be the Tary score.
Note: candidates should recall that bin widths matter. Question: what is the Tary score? 0.90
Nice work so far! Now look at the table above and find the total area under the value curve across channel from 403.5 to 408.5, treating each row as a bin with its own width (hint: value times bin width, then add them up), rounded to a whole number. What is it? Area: 2564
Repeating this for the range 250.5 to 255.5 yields 2425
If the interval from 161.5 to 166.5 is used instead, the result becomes 2413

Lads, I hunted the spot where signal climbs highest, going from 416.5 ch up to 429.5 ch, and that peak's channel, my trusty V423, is 423.0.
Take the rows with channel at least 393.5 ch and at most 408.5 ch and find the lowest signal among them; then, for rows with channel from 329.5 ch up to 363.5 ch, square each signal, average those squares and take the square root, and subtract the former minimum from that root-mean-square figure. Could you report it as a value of 25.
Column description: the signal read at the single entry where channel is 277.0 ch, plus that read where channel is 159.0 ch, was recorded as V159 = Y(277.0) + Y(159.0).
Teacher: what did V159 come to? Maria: 959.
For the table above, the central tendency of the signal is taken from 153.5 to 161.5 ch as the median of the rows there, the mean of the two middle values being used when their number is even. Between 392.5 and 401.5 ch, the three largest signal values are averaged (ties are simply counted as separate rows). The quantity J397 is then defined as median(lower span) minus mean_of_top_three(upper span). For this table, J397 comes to -36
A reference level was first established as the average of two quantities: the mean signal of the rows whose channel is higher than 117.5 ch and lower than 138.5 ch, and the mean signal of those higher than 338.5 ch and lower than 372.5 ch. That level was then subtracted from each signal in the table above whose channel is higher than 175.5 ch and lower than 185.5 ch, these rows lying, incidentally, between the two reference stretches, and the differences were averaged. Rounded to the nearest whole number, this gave 45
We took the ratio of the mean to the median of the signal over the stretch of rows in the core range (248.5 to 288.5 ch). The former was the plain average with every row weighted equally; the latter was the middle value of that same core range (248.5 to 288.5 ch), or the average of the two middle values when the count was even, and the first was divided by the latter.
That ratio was 0.994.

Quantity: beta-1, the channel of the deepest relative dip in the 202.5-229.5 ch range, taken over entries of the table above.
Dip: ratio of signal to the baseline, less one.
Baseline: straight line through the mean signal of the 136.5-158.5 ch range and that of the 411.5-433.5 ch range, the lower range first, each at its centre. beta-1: 213.0 ch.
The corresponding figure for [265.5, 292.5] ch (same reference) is 266.0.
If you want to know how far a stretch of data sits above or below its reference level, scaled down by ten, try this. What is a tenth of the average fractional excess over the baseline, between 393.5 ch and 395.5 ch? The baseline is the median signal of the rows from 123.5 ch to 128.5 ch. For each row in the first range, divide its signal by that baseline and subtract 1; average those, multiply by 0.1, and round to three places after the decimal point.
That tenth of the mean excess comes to 0.050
